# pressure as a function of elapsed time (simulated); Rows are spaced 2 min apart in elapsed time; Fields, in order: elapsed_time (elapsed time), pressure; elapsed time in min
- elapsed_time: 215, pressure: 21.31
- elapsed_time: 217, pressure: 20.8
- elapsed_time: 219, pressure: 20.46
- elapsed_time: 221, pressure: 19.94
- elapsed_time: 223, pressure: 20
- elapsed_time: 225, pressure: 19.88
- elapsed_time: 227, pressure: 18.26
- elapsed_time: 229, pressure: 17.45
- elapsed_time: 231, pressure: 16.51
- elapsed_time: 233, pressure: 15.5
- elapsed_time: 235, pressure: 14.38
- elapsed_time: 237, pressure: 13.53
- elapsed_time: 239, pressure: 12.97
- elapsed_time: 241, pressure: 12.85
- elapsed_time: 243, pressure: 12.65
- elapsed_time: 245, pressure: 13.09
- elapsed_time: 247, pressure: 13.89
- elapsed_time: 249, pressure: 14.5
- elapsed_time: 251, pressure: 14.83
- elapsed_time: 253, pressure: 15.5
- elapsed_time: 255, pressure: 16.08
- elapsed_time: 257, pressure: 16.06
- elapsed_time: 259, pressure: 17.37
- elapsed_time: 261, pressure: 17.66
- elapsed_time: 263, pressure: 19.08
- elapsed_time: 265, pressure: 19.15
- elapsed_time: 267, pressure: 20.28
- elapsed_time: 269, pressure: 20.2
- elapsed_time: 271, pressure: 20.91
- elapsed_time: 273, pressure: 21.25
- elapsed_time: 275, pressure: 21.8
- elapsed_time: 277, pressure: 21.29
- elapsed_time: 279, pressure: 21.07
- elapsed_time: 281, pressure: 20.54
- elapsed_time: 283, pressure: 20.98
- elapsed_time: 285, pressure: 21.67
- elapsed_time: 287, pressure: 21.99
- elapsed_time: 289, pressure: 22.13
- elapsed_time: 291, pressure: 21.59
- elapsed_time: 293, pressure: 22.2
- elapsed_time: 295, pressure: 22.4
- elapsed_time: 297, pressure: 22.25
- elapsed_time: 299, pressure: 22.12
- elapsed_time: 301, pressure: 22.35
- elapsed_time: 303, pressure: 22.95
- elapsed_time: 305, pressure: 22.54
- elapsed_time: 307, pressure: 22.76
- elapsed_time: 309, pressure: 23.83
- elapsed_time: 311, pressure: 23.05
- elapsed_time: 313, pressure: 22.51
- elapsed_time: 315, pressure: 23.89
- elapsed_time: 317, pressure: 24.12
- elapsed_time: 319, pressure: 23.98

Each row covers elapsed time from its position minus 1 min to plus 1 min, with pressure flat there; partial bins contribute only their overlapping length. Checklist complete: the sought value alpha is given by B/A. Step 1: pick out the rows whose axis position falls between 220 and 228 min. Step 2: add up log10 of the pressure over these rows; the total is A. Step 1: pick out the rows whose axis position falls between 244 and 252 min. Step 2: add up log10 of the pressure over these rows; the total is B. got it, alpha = 0.89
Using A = 5.16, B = 4.6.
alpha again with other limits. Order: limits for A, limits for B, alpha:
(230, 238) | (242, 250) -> 0.96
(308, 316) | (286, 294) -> 0.98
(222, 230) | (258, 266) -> 0.99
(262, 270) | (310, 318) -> 1.06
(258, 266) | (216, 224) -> 1.04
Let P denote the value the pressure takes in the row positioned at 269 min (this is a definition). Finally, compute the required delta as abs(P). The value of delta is 20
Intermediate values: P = 20.2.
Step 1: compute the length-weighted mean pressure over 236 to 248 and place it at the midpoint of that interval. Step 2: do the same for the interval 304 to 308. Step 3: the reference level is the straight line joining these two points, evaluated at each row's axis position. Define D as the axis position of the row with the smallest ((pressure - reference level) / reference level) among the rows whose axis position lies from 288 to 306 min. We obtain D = 305 min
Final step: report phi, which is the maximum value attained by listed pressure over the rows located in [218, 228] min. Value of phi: 20.46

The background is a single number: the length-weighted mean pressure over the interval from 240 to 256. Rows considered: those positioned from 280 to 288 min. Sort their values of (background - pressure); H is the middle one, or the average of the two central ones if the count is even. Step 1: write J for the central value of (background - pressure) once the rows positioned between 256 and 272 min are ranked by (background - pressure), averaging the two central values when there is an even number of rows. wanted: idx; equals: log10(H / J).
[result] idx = 0.16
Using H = -7.2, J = -4.9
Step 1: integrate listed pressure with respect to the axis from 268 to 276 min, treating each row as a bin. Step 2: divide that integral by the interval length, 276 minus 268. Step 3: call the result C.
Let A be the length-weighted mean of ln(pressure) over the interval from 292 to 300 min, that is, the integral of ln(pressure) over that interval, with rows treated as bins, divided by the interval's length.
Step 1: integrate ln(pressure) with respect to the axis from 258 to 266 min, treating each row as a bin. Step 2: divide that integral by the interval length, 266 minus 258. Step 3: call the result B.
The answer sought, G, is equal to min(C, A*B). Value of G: 9.0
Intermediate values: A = 3.10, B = 2.91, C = 21.0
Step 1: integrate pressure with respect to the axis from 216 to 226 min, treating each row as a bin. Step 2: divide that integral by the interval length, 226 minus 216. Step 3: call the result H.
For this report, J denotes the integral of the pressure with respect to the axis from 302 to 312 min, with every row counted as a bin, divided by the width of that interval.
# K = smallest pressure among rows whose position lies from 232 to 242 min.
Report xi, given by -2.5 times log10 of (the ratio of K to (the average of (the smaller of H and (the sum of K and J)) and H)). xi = 0.49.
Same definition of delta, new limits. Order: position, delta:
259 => 17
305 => 23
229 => 17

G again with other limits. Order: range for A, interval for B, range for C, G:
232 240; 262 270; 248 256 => 7.9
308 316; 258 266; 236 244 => 9.2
